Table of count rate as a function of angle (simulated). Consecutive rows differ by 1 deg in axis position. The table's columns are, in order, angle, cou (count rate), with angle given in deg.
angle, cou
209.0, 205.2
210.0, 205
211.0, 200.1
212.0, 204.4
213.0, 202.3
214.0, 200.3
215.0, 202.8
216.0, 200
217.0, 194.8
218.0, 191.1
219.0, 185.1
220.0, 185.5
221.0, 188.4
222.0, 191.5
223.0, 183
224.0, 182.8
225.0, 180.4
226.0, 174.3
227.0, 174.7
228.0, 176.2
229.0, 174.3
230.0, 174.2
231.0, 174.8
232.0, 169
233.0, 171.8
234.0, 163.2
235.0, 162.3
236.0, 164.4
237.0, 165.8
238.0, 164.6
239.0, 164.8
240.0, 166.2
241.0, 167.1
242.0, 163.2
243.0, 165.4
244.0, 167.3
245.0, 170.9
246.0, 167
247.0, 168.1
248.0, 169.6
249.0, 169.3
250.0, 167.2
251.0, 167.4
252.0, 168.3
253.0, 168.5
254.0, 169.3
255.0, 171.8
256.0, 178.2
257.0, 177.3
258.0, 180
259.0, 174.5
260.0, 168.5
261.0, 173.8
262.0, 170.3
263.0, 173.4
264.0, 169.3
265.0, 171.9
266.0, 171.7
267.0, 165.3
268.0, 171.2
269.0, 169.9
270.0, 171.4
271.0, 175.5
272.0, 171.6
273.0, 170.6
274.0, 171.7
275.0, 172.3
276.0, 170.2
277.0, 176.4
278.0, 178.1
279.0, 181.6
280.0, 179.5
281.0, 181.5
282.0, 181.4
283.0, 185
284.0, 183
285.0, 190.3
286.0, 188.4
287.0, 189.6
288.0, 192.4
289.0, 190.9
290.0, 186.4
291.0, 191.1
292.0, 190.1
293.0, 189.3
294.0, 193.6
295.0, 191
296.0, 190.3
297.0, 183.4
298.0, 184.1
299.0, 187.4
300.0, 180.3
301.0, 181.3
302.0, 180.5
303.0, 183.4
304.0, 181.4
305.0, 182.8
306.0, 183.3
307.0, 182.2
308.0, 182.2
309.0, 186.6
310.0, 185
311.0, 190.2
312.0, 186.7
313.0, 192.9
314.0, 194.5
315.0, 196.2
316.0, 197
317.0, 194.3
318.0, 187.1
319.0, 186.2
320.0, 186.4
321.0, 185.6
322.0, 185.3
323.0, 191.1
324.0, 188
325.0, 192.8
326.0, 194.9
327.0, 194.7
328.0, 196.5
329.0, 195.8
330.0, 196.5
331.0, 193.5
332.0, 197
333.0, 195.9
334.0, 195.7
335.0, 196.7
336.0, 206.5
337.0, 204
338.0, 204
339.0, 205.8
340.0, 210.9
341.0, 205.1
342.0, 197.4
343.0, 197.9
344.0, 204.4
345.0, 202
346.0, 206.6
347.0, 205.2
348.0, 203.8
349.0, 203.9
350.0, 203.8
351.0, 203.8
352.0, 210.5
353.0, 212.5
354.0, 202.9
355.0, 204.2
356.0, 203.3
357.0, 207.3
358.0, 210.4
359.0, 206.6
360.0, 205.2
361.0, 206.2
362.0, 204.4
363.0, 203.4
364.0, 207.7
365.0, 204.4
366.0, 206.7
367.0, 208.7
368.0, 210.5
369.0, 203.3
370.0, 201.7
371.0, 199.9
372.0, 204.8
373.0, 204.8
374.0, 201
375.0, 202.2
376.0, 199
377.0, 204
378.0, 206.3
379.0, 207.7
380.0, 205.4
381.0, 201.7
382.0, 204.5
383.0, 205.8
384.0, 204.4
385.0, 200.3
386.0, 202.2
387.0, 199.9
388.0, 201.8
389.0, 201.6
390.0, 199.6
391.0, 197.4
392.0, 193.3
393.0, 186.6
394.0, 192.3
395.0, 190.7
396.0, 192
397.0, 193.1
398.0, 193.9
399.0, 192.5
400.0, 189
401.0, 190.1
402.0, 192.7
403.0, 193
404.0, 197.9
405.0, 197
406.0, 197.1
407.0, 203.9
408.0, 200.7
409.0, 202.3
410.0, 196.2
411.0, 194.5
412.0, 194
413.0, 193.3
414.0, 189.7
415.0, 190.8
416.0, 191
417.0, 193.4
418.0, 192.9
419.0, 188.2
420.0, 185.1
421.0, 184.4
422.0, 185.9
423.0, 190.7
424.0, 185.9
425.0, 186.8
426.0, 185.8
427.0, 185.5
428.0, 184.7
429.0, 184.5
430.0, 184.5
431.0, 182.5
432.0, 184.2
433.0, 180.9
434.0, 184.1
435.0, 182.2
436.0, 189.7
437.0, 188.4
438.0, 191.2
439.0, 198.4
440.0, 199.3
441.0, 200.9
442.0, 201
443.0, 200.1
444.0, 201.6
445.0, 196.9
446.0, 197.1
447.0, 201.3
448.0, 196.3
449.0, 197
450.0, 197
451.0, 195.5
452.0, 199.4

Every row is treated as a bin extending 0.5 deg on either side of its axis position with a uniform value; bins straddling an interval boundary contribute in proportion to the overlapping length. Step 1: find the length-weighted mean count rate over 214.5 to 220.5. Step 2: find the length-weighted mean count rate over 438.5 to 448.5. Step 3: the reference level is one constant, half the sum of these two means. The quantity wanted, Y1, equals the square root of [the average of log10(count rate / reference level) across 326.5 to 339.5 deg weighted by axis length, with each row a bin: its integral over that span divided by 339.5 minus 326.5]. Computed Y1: 0.072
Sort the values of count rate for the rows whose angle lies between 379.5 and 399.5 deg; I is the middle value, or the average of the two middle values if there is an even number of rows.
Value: 200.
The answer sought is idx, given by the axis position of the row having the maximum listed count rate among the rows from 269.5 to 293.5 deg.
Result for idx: 288.0 deg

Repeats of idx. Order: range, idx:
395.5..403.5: 398.0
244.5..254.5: 245.0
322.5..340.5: 340.0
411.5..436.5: 412.0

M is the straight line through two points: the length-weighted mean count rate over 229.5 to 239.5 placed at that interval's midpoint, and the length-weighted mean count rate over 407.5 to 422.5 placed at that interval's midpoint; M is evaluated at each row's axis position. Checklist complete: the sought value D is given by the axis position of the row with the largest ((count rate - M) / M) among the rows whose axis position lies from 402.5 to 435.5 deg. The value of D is 407.0 deg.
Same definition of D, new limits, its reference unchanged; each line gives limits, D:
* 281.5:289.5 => 288.0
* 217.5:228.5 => 218.0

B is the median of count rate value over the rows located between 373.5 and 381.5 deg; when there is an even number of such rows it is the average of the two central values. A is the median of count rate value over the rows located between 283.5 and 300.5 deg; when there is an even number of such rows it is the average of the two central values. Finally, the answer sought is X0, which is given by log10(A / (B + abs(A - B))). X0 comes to -0.058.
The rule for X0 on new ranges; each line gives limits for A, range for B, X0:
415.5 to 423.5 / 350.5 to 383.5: -0.065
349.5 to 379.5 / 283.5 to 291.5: 0.000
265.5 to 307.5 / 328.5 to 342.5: -0.068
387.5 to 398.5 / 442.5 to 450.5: -0.017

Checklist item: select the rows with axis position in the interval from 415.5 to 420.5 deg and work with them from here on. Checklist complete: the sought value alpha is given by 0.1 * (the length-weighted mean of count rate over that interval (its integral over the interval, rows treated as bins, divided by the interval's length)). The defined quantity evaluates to 19.0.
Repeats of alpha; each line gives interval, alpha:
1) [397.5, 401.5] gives 19.1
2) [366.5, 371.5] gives 20.5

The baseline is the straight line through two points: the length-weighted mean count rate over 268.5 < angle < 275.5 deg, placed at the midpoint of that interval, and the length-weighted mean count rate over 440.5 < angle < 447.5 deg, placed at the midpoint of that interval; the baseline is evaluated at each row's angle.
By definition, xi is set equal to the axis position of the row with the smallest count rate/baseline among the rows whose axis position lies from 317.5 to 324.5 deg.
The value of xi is 322.0 deg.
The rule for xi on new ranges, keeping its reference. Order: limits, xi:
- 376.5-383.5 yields 381.0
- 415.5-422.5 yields 421.0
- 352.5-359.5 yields 354.0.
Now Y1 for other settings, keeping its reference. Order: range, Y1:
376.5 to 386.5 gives 0.131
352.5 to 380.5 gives 0.139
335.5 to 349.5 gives 0.130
